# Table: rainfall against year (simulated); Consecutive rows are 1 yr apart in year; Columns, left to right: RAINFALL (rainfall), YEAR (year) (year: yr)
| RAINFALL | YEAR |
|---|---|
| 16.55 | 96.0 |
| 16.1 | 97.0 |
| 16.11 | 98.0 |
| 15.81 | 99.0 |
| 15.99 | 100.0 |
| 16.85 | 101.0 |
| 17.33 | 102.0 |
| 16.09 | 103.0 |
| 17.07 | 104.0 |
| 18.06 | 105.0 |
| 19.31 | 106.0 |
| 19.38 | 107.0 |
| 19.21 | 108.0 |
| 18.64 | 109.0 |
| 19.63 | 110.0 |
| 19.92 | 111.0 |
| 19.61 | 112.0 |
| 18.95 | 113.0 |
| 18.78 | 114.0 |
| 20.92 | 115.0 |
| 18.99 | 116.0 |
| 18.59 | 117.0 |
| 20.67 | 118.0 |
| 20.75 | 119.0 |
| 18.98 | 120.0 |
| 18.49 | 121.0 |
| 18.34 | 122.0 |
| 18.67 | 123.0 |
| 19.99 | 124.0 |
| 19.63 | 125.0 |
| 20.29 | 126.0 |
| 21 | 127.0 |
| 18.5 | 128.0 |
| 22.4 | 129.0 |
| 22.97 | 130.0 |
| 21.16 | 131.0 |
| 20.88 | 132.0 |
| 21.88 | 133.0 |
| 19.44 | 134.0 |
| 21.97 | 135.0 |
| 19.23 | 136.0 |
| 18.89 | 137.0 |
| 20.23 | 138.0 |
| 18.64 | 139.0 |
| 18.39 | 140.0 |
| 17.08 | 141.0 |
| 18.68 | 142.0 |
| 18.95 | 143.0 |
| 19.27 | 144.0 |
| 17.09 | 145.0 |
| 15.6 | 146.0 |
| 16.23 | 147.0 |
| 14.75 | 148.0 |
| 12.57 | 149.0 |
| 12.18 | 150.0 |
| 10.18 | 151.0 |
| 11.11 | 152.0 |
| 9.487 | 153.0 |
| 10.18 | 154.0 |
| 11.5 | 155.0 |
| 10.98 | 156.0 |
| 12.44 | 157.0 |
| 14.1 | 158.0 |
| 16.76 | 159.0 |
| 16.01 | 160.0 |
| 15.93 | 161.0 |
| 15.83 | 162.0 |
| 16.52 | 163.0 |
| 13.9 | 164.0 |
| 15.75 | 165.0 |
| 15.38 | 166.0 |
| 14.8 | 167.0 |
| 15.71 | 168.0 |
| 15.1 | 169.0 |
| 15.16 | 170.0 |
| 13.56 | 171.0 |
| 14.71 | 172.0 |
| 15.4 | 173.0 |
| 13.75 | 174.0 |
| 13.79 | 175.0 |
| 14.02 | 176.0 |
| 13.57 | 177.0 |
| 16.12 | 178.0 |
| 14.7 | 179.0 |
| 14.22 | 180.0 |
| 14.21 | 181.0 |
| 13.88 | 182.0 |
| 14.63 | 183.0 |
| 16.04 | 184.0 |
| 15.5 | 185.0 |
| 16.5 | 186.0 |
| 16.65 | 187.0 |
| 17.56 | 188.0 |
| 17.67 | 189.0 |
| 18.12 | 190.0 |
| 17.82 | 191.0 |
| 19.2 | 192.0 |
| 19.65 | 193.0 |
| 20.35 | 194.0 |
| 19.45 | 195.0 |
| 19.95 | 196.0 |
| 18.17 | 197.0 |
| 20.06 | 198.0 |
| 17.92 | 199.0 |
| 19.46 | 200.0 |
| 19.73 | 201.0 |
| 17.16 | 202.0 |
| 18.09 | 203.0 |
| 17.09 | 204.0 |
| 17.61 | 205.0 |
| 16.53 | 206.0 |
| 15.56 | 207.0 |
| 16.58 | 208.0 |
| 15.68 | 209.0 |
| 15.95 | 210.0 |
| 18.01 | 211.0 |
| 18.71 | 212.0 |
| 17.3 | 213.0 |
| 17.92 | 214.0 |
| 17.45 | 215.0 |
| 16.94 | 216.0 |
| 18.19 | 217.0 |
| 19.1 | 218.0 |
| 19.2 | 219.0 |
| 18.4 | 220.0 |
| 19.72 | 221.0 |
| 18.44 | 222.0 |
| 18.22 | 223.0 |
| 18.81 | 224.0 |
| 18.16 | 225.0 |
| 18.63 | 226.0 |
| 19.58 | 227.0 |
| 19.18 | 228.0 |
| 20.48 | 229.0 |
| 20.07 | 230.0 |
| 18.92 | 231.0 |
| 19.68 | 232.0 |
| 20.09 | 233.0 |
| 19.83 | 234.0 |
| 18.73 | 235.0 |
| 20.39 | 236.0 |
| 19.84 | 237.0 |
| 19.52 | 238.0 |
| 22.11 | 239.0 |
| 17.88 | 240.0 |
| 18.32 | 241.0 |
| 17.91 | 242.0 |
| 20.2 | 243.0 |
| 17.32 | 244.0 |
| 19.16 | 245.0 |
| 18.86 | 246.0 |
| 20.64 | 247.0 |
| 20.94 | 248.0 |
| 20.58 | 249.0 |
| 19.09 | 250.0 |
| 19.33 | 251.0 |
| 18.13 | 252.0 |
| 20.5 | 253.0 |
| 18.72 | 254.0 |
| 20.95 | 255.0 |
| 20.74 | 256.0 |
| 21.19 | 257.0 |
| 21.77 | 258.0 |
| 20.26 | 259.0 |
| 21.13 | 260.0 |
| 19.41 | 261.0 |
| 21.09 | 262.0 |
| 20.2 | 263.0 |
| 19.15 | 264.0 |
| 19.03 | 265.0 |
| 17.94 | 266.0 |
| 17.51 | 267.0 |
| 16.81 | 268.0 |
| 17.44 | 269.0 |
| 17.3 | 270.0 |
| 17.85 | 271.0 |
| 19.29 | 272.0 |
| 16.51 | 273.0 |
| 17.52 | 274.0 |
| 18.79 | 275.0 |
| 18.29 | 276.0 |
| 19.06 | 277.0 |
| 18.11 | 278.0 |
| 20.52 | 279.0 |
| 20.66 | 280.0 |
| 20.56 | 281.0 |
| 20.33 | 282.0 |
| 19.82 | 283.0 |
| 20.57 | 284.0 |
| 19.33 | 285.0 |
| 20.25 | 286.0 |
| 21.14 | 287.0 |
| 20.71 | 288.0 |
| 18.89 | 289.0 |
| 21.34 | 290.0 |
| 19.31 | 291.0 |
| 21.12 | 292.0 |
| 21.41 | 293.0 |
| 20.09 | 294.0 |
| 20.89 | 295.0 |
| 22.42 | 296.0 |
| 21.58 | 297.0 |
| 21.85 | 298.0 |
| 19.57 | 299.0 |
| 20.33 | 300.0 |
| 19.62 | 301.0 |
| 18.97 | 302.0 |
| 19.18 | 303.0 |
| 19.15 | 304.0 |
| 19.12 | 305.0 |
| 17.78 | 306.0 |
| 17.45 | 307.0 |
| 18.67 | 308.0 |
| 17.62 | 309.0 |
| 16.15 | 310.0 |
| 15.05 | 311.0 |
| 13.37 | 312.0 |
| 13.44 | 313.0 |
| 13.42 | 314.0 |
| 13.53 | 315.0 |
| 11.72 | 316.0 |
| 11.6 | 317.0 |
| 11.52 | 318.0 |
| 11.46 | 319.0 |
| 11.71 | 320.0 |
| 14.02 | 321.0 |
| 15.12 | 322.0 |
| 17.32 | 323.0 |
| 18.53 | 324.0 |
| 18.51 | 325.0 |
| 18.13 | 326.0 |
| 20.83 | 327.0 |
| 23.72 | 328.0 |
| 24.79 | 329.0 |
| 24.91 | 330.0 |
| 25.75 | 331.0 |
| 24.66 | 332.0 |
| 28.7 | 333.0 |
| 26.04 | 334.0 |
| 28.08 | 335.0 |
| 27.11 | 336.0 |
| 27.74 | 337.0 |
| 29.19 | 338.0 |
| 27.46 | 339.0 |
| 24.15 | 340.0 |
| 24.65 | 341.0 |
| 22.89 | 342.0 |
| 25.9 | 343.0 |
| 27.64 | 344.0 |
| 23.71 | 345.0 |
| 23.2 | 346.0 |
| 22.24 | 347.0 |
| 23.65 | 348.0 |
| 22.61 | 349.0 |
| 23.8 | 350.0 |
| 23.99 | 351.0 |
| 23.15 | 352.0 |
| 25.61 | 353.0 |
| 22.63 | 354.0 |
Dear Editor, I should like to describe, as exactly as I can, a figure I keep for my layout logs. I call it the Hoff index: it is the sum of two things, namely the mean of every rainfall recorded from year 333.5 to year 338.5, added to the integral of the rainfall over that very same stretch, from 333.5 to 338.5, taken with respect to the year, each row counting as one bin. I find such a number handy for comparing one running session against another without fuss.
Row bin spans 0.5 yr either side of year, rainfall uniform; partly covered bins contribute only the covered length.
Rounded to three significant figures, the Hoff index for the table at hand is 166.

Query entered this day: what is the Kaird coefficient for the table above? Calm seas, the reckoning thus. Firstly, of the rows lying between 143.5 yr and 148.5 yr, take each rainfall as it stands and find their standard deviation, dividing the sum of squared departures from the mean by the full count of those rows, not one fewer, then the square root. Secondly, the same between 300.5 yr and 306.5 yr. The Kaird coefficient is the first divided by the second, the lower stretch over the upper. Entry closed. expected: 2.7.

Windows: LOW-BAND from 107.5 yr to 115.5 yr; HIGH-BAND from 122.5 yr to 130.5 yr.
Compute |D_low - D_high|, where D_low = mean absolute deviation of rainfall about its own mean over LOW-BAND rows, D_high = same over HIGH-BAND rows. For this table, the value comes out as 0.71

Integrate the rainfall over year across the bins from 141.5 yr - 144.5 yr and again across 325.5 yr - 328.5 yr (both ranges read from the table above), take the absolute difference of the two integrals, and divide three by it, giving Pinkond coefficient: 0.52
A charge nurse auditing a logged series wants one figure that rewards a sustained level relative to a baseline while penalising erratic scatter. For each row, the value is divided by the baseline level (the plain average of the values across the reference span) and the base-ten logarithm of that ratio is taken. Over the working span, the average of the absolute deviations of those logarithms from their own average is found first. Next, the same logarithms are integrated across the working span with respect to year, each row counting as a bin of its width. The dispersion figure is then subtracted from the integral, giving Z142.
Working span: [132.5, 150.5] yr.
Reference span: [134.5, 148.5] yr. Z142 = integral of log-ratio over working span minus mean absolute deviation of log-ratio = -0.31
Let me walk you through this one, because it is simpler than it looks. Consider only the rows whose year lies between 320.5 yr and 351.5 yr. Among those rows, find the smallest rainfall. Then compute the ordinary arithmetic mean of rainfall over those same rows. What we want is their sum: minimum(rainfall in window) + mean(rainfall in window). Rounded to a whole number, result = 38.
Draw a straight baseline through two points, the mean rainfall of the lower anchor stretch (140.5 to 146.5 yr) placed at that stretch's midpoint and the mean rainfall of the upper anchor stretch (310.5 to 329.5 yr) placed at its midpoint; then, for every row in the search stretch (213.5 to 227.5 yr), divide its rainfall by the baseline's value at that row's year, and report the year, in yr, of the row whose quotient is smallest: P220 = 216.0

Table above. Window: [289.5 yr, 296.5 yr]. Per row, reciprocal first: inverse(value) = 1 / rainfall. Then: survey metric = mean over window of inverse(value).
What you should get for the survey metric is 0.048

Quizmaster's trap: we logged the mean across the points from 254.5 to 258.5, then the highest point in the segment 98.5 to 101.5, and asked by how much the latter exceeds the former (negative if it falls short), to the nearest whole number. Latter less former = -4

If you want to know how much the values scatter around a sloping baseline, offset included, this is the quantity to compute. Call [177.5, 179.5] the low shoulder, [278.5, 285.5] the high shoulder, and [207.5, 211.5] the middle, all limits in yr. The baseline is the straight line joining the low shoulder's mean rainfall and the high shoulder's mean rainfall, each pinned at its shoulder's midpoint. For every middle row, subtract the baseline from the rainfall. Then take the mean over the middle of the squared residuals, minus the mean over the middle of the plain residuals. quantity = 1.2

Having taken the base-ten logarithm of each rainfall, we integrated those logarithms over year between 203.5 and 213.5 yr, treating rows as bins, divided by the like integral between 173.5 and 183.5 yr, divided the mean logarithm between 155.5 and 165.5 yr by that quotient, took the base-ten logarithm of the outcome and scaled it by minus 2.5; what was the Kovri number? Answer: -0.10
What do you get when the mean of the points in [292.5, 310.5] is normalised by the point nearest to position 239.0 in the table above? 0.88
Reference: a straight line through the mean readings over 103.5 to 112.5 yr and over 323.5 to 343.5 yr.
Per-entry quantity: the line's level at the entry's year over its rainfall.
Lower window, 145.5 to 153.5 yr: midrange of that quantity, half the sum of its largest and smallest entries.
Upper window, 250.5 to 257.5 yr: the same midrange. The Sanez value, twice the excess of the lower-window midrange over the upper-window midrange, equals 1.03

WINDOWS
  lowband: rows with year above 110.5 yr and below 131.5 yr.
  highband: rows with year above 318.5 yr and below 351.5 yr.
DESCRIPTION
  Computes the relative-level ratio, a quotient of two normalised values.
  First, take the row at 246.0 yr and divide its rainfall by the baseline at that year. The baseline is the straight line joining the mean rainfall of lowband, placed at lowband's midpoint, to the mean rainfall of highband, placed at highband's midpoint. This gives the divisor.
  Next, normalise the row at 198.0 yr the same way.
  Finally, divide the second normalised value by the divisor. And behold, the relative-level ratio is 1.10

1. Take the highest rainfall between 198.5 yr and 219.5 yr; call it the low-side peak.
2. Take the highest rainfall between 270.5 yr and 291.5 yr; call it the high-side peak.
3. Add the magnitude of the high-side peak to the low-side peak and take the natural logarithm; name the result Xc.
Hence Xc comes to 3.72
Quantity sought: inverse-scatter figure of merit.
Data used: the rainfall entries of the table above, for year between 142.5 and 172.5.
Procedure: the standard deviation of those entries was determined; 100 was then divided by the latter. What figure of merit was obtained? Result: 40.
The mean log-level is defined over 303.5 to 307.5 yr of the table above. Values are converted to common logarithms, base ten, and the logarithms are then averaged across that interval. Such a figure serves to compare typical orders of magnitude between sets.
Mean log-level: 1.26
